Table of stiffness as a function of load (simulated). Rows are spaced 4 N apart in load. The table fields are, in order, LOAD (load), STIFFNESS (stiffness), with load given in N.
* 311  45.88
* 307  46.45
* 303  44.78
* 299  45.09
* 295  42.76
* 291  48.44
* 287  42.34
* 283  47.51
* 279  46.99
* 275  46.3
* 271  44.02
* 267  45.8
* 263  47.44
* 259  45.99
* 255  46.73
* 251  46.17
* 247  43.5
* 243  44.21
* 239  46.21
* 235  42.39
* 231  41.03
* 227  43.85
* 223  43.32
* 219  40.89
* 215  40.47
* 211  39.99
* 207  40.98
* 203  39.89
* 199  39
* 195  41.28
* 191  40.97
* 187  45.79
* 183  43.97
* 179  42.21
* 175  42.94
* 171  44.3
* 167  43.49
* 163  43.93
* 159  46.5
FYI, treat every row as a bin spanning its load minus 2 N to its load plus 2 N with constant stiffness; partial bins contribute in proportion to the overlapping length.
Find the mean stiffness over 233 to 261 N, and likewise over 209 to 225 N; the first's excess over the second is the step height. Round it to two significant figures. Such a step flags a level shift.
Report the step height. 3.9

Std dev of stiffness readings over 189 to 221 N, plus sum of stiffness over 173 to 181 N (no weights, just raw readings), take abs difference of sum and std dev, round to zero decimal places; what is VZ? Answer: 84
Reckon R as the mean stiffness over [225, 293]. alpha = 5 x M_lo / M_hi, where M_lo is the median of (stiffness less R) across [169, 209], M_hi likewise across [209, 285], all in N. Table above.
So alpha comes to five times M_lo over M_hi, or 17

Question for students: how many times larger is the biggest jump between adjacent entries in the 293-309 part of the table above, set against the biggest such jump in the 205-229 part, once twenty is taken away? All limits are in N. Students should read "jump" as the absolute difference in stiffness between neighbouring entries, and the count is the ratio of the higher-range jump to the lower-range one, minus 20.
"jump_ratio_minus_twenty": -19.04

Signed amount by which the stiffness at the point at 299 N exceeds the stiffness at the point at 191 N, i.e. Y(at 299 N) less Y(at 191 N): 4.1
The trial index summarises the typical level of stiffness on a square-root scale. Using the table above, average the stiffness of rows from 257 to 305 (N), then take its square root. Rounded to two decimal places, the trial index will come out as 6.75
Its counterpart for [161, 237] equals 6.49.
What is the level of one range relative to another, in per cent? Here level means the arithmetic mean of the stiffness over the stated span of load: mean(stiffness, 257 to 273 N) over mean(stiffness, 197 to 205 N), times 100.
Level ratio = 116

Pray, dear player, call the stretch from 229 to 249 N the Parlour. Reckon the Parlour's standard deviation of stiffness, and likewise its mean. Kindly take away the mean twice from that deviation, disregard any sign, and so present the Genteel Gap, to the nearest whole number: 85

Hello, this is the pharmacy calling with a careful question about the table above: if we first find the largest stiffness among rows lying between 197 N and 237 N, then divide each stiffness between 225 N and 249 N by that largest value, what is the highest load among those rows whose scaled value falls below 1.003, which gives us 247 N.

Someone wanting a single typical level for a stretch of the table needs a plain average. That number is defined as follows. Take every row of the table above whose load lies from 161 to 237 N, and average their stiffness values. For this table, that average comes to 42.1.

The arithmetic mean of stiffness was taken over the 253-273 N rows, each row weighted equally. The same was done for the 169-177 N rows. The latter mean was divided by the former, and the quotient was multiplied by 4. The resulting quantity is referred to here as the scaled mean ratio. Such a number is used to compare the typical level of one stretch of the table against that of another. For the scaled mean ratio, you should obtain 3.79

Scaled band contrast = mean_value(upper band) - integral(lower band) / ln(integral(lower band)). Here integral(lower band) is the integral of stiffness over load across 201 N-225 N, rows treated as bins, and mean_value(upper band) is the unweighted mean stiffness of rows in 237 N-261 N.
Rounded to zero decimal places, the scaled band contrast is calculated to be -97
